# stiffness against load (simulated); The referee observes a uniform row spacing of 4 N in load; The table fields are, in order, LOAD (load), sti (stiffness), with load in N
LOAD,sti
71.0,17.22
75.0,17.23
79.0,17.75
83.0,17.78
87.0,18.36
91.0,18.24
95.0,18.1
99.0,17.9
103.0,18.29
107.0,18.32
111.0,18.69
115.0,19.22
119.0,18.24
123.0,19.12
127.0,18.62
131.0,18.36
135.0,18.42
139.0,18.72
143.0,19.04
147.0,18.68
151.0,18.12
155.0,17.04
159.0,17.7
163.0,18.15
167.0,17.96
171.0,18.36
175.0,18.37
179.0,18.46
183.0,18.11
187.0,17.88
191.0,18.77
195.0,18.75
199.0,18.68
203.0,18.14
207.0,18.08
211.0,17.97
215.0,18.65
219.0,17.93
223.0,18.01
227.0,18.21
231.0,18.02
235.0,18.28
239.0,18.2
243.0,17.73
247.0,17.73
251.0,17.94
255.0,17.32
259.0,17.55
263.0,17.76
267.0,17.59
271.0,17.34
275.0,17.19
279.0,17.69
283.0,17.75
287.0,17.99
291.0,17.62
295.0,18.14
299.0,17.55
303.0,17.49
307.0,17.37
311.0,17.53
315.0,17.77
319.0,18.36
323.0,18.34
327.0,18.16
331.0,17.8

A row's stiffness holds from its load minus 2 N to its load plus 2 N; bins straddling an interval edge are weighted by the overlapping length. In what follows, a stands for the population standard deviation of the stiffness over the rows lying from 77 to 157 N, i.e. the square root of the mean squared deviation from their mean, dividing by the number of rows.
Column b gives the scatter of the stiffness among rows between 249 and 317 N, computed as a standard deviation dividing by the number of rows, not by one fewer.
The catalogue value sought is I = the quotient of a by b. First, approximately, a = 0.50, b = 0.25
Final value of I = 2.0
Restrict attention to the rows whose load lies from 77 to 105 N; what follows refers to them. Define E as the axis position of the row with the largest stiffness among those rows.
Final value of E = 87.0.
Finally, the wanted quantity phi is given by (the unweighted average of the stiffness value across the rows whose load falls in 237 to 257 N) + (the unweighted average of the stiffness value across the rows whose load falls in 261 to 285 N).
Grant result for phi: 35.3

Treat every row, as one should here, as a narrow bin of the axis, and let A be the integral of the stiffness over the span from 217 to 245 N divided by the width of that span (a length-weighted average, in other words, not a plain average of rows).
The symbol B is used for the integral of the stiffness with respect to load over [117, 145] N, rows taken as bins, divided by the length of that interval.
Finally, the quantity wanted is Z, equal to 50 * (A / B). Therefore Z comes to 48.4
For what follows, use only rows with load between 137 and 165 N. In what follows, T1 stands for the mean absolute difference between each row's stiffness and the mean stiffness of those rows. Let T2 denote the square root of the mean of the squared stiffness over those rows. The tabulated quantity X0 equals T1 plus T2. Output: 18.7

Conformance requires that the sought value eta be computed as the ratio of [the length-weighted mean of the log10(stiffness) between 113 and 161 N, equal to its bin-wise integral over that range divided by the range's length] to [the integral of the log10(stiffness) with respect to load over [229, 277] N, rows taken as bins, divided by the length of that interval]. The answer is 1.01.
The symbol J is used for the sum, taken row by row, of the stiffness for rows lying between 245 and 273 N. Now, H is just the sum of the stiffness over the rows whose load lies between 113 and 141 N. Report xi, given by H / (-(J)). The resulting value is -1.06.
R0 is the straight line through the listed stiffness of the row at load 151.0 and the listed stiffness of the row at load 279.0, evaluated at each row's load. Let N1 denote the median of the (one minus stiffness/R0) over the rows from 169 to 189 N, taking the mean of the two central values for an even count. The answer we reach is -0.017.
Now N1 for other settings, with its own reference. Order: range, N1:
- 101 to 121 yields -0.003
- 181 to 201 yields -0.040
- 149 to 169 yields 0.006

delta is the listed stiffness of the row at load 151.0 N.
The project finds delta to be 18.12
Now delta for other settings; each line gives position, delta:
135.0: 18.42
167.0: 17.96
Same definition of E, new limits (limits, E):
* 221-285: 235.0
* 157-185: 179.0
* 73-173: 115.0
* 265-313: 295.0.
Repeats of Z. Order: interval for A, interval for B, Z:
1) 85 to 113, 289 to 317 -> 51.8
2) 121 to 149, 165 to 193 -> 51.2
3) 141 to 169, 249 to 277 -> 51.6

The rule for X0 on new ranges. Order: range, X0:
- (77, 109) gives 18.3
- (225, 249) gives 18.2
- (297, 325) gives 18.1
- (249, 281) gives 17.7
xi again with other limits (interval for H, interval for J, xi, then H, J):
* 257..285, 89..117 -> -0.95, 123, 129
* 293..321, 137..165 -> -0.97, 124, 127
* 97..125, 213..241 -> -1.02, 130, 127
